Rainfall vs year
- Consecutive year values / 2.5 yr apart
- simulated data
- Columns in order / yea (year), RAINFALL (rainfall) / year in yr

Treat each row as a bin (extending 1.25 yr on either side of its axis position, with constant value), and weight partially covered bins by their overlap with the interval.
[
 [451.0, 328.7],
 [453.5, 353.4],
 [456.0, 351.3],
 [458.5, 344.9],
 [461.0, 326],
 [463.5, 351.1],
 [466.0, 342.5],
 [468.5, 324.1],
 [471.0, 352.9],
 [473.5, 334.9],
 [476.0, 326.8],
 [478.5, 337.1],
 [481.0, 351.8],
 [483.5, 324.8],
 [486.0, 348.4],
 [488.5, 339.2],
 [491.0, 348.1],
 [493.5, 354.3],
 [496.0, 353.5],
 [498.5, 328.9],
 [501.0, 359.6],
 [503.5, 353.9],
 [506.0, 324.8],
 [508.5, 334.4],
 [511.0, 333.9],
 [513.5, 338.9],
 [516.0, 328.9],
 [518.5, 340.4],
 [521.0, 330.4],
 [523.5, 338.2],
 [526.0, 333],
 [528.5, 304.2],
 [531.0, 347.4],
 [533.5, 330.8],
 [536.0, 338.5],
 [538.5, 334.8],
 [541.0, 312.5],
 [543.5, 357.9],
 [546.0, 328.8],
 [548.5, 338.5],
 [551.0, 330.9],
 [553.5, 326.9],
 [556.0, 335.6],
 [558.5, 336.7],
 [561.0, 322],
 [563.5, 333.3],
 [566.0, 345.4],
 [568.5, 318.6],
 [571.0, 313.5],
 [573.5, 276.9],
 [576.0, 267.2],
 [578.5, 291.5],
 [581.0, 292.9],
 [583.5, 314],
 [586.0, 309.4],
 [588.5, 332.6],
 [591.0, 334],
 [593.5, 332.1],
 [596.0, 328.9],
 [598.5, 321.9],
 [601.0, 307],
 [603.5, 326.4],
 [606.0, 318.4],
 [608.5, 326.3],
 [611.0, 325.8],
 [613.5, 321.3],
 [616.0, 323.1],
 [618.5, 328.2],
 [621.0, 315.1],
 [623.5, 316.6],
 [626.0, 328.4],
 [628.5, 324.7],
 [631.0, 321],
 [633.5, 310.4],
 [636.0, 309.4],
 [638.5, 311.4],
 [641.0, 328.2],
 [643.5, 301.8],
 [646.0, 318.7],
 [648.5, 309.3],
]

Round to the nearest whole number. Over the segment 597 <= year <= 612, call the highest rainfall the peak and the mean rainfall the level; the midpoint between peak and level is 324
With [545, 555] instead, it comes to 335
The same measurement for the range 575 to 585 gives 303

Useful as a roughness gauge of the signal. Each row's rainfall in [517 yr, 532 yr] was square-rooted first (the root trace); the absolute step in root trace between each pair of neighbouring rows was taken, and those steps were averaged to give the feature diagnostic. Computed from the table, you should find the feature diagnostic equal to 0.53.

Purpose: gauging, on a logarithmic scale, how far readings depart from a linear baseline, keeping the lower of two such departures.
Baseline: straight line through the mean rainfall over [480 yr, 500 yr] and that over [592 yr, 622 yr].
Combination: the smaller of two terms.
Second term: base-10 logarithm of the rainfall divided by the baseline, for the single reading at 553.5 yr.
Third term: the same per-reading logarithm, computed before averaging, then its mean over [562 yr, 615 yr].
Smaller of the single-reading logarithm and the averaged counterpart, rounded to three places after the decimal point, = -0.015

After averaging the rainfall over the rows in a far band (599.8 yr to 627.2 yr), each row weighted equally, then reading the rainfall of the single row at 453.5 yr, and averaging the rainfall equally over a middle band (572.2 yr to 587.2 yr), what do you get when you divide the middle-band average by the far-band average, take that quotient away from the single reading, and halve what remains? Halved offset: 176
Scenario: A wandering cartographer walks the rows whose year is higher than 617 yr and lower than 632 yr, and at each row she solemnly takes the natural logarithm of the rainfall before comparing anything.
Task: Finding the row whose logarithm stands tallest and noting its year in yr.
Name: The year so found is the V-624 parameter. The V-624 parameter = 626.0 yr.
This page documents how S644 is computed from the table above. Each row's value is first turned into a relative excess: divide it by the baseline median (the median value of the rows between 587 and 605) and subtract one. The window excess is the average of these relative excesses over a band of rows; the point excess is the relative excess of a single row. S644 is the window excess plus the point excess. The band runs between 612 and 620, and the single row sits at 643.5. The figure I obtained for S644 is -0.10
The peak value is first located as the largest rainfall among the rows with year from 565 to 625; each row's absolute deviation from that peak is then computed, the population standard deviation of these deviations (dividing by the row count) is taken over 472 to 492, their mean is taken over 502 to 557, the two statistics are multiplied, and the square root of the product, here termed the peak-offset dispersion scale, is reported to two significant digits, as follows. 9.3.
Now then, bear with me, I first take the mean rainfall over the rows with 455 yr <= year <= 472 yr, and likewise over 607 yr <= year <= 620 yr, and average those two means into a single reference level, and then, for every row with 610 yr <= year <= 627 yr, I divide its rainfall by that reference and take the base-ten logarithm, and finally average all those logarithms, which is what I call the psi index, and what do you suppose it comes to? -0.014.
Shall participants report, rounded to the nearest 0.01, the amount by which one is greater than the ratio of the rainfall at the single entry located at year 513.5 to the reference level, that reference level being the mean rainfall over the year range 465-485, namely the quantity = -0.01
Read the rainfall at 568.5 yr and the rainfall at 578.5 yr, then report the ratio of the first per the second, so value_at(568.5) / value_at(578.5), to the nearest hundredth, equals 1.09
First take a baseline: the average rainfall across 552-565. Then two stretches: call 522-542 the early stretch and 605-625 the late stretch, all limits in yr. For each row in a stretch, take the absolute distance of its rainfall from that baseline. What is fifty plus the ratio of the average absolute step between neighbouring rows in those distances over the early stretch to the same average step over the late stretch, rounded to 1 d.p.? 52.4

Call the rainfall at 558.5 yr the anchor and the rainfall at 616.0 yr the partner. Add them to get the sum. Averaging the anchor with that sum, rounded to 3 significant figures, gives 498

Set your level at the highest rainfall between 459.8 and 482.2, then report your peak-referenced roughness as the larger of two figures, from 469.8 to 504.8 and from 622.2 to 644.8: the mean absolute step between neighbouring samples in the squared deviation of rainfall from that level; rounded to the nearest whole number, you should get 662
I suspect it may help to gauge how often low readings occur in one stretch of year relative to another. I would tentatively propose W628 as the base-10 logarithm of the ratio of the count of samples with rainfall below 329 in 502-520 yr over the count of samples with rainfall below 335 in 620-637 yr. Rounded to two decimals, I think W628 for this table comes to -0.54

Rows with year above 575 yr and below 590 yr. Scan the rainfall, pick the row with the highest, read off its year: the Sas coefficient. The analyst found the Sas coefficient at 588.5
